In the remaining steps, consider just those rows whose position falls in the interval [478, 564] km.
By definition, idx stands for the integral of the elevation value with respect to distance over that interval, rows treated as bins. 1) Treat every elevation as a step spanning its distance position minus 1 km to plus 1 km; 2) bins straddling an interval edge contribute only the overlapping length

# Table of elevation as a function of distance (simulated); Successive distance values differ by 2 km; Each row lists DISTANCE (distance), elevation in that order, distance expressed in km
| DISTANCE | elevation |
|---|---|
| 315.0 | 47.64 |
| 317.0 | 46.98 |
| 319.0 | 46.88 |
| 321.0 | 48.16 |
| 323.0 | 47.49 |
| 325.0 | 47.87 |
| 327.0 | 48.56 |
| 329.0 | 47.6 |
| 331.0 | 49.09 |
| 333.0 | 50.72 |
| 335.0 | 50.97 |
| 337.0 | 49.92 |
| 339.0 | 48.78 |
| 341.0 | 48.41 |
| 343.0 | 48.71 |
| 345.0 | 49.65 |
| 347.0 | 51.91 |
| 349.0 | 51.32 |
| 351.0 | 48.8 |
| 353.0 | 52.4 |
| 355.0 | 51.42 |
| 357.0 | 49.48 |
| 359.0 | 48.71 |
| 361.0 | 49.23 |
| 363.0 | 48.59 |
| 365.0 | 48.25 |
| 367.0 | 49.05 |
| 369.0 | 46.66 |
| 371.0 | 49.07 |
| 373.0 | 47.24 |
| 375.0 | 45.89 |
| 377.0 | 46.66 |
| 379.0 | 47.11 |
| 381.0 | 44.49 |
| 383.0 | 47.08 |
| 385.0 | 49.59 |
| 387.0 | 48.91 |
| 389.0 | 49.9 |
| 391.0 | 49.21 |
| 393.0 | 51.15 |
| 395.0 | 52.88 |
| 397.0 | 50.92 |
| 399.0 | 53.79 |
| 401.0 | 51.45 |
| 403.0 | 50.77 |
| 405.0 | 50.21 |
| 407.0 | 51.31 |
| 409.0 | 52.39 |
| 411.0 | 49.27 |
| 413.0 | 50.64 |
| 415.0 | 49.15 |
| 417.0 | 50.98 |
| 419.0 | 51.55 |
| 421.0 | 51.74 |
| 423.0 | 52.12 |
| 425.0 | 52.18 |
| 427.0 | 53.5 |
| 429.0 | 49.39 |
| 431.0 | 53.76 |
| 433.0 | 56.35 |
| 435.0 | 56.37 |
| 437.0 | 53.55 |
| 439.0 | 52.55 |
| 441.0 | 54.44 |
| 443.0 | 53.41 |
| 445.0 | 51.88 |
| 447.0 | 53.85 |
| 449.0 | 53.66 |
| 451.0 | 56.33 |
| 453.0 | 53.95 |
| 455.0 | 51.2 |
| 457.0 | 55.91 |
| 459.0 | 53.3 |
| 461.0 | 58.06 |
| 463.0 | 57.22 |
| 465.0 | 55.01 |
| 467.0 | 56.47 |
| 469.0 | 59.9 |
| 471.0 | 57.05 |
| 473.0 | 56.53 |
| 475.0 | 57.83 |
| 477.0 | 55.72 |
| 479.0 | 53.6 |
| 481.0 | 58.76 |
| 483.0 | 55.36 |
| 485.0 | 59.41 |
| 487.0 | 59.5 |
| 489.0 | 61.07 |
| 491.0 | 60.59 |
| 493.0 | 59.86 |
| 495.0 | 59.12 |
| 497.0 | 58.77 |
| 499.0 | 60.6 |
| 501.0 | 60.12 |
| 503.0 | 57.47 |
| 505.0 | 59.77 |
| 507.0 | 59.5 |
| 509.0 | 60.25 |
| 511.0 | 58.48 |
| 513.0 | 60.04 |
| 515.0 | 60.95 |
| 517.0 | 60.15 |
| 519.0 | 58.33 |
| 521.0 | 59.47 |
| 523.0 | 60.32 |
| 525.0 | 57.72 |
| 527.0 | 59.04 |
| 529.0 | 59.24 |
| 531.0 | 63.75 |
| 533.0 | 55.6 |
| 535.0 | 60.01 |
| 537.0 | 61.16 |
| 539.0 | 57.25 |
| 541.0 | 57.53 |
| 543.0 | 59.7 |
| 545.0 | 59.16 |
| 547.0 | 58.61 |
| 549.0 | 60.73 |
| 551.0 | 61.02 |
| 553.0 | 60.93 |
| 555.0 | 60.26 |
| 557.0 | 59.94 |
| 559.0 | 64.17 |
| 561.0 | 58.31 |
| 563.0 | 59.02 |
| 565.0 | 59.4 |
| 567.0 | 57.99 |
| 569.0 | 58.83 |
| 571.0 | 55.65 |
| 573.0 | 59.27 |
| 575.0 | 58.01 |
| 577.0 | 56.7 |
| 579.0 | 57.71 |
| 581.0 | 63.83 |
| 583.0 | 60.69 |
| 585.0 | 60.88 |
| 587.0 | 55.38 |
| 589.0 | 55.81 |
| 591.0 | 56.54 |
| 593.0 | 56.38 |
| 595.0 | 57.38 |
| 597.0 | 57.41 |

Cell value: 5109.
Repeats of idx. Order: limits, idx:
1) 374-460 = 4429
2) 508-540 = 1904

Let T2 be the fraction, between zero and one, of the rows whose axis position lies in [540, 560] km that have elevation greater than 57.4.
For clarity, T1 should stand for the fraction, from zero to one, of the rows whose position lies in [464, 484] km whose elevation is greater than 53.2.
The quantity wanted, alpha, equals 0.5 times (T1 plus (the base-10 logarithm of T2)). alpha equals 0.50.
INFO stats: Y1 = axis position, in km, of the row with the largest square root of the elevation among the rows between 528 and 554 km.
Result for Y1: 531.0 km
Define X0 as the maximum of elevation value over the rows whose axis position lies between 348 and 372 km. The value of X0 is 52.4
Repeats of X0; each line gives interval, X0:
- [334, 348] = 51.91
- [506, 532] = 63.75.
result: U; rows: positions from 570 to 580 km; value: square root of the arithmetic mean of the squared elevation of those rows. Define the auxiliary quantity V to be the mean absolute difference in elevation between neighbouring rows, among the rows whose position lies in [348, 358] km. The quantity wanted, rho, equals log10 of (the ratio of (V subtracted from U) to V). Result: 1.39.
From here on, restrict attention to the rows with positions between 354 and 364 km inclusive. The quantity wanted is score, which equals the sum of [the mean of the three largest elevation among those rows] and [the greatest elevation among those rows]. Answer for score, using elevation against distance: 101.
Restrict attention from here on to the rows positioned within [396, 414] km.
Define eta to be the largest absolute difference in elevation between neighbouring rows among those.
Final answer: 3.1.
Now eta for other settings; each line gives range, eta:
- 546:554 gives 2.1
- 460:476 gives 3.4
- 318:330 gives 1.3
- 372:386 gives 2.6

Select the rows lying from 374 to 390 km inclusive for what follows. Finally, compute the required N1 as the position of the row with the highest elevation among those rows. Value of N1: 389.0 km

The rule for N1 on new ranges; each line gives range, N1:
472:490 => 489.0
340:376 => 353.0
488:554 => 531.0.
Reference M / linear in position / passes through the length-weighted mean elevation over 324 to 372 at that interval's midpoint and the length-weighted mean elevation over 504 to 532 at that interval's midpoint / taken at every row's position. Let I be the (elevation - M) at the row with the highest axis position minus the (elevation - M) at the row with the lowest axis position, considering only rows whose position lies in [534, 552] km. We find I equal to 0.0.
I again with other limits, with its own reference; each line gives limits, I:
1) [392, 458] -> 0.8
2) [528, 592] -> -6.5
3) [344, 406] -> -3.1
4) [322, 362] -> -0.6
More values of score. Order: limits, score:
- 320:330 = 97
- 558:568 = 125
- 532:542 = 121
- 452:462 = 114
